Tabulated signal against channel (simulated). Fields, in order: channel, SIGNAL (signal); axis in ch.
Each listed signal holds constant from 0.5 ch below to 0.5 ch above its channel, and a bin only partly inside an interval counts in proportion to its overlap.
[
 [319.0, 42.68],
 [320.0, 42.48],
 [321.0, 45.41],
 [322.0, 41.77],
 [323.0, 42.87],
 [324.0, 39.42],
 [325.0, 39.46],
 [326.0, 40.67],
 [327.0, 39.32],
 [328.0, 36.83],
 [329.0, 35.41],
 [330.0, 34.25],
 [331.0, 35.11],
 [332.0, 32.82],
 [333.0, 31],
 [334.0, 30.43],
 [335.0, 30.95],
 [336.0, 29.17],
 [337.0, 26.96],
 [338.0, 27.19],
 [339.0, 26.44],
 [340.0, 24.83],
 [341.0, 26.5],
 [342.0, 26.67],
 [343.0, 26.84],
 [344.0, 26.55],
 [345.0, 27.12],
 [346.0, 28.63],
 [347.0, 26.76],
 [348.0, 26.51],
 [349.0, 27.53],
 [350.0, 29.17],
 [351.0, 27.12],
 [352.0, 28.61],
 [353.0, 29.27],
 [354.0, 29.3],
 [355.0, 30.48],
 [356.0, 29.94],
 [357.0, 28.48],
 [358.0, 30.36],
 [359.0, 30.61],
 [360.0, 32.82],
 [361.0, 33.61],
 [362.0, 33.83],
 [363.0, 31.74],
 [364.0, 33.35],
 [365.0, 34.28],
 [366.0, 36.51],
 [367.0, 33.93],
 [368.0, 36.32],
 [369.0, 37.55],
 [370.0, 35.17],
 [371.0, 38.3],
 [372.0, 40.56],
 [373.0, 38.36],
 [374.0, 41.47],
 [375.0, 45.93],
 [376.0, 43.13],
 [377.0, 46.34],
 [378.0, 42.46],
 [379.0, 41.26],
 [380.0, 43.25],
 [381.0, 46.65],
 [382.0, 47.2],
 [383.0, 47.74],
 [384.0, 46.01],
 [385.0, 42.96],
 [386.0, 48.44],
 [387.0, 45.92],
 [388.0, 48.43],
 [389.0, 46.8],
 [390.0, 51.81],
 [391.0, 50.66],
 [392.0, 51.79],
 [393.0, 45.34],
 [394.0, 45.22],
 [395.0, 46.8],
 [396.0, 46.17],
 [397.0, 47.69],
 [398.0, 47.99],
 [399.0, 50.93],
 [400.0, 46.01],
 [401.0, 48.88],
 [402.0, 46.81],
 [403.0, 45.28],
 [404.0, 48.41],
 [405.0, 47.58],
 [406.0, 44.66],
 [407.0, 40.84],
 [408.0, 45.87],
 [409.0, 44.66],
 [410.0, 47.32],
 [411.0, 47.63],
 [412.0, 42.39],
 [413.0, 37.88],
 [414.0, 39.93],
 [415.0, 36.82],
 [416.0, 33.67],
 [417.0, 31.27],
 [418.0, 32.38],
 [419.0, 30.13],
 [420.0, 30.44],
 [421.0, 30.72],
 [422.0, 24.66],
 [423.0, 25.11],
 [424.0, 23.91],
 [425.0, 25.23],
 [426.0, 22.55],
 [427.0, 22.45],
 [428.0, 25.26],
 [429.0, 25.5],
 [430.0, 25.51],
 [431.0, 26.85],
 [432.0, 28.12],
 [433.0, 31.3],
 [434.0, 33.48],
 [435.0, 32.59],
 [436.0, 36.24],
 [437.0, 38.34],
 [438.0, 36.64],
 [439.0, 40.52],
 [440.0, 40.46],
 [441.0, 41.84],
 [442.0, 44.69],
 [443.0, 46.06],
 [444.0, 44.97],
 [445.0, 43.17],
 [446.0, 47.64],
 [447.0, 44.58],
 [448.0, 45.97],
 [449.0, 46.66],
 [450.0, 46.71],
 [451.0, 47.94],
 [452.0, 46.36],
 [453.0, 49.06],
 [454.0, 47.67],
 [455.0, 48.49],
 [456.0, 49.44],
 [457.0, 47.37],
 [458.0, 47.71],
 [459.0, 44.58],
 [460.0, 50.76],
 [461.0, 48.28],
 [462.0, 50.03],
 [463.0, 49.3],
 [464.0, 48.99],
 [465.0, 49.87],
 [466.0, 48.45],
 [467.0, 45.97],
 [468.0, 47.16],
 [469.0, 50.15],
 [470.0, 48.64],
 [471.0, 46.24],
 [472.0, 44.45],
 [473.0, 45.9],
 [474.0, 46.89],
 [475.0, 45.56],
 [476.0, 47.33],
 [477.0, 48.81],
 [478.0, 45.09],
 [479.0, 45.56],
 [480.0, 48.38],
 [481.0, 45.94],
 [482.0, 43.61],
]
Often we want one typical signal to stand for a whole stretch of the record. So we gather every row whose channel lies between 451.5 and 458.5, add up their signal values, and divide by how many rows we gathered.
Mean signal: 48.0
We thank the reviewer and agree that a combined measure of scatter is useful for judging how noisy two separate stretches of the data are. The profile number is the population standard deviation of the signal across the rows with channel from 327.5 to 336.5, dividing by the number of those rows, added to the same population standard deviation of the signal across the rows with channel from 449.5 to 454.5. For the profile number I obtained 3.4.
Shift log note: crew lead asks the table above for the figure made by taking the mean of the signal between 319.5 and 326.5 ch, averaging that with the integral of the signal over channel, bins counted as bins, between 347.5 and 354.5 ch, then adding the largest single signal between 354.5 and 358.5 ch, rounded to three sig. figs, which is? 150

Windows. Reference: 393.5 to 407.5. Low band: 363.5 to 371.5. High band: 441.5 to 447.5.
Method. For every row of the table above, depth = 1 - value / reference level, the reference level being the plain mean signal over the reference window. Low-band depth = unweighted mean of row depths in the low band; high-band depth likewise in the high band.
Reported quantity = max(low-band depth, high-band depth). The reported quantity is 0.235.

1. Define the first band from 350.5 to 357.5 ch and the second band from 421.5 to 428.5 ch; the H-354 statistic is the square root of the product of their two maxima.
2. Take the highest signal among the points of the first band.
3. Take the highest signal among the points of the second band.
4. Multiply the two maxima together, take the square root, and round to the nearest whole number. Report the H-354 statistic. 28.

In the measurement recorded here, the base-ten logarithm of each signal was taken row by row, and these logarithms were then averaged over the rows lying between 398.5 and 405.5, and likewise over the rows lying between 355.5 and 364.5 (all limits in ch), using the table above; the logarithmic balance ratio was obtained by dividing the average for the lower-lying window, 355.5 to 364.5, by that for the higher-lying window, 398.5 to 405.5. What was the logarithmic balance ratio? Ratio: 0.894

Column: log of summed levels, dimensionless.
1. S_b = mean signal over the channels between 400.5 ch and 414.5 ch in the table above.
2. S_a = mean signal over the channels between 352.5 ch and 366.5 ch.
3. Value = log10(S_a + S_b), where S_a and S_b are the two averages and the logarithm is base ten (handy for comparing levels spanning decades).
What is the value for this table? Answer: 1.88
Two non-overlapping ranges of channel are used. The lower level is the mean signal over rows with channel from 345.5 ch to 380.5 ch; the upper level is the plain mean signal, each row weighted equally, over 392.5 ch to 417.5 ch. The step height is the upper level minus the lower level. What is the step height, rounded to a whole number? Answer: 10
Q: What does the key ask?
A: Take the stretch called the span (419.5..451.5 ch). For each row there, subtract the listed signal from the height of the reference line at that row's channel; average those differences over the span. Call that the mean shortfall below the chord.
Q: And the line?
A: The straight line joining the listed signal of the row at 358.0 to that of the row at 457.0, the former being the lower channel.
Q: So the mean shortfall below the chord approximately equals 8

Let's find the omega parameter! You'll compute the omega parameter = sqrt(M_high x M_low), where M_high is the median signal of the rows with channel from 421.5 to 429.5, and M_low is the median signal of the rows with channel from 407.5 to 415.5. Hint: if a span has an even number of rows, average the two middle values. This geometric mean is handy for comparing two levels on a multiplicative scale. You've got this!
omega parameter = 32.9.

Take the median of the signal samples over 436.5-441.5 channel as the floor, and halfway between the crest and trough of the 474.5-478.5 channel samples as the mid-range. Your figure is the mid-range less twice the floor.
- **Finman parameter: -34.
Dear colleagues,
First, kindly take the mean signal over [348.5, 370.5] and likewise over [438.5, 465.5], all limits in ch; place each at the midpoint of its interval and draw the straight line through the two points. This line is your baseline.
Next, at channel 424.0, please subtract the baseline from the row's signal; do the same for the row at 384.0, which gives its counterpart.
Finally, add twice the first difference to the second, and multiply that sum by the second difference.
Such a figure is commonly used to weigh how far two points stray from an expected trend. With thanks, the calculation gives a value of -269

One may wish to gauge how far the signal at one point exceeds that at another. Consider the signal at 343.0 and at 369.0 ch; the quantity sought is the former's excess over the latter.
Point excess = -11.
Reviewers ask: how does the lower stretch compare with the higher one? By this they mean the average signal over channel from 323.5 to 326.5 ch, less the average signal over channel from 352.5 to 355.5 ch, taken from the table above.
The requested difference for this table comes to 10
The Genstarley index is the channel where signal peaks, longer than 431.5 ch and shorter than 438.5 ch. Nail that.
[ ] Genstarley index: 437.0 ch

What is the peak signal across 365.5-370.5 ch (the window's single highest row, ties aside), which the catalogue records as 37.55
